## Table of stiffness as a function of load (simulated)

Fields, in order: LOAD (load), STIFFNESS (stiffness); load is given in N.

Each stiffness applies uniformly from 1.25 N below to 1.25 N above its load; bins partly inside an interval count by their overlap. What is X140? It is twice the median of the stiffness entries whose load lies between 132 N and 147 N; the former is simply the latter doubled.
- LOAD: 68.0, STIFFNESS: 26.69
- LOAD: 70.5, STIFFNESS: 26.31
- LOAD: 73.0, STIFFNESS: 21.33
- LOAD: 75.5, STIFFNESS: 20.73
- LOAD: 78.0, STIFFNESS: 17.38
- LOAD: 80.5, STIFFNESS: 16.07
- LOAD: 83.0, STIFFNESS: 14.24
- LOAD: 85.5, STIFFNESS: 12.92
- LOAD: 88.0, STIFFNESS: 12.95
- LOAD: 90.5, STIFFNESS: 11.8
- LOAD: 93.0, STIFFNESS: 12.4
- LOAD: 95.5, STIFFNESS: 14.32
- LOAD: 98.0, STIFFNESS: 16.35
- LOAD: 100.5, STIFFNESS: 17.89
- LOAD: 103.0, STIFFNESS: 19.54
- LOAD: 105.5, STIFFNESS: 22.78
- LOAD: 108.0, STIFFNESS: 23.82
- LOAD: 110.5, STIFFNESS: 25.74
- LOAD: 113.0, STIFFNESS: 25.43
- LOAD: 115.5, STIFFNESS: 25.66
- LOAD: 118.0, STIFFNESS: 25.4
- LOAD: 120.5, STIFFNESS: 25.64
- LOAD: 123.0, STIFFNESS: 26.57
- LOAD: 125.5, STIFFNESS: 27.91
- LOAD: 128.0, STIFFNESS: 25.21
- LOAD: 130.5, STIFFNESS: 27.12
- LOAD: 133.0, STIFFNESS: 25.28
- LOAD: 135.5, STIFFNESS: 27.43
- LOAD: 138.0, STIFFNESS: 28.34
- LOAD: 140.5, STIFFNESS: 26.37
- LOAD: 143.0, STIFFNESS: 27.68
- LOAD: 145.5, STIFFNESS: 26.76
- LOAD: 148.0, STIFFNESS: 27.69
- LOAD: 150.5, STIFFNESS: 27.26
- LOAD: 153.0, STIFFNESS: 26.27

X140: 54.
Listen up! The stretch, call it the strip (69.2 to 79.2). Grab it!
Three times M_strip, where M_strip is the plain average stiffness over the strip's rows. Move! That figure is 64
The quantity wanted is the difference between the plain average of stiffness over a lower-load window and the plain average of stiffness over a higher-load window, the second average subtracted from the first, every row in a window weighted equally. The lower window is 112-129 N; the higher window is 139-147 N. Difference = -1.0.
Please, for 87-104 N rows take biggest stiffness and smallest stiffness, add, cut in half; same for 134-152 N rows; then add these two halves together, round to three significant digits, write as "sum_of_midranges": 43.0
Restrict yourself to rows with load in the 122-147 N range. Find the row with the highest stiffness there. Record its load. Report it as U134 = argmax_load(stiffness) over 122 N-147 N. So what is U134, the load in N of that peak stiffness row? 138.0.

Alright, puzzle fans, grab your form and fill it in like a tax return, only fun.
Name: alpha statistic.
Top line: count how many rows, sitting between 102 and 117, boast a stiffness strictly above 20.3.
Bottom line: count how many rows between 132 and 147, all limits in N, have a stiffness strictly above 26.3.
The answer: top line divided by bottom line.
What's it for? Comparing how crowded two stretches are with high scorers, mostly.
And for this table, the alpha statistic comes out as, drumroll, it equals 1.00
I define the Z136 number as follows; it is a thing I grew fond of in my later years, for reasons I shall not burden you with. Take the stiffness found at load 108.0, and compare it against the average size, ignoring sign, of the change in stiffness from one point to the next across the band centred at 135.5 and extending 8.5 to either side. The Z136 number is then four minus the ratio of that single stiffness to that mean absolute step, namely -10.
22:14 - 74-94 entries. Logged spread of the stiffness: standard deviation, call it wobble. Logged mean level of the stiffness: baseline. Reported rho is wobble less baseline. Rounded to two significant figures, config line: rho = -12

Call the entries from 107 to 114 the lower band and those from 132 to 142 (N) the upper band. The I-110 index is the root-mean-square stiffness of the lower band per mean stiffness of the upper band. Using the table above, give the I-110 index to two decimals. 0.93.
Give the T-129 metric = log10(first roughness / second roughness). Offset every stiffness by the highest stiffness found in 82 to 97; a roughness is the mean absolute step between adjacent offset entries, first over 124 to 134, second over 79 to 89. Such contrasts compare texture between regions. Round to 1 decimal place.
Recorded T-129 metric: 0.3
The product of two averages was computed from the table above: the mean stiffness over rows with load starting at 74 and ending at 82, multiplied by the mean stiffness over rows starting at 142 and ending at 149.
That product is 494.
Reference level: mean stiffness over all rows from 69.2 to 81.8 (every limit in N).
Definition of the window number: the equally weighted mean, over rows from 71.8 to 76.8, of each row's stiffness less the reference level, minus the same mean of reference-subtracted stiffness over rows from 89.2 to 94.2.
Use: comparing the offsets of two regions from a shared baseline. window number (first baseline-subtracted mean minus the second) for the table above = 8.9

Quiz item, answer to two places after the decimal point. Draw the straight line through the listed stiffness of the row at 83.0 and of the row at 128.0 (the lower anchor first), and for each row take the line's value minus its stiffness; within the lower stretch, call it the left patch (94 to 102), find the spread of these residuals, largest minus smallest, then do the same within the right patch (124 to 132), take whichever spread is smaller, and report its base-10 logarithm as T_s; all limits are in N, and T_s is 0.37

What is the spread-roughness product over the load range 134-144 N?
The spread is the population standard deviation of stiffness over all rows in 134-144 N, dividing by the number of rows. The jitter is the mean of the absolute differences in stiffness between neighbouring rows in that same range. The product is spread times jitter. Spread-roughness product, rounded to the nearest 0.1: 1.0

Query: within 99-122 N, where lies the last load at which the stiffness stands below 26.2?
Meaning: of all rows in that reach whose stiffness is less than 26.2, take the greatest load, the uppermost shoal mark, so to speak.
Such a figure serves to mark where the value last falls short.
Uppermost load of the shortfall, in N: 120.5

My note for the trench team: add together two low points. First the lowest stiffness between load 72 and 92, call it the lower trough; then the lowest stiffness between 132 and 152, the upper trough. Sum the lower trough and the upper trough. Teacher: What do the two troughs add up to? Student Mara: 37.1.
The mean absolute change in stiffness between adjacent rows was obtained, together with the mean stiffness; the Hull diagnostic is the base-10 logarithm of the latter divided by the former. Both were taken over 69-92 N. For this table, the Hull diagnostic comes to 0.97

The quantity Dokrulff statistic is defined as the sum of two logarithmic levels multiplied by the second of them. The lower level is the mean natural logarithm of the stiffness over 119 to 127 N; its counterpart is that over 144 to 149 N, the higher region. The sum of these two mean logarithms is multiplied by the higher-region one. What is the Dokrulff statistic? 21.8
